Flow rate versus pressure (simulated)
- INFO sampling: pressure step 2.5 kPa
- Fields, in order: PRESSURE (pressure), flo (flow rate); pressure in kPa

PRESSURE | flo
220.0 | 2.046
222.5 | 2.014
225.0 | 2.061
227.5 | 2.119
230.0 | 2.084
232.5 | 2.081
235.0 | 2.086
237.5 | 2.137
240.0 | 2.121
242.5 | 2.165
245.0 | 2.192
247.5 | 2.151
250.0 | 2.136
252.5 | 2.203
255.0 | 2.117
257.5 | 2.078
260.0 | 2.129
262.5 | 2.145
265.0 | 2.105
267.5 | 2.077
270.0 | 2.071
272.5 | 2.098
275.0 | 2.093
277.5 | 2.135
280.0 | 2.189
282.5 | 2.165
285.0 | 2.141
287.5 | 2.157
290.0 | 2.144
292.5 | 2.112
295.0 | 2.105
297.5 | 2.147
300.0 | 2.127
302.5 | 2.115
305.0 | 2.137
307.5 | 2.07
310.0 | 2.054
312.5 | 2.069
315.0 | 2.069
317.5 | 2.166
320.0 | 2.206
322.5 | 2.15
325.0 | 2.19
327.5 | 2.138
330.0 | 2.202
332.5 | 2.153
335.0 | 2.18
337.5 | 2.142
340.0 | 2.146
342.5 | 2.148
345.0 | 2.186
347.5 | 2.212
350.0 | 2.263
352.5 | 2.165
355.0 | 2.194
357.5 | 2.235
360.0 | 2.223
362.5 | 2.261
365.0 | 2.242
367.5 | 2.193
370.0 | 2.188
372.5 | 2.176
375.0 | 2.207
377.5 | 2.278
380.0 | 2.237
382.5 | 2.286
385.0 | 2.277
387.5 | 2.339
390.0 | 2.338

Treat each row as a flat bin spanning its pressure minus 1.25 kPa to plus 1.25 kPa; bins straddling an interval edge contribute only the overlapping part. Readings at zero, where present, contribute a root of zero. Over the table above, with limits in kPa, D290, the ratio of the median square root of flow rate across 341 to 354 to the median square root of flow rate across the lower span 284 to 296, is 1.01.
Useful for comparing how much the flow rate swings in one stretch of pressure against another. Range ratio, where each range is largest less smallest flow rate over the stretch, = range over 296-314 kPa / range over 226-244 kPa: 1.11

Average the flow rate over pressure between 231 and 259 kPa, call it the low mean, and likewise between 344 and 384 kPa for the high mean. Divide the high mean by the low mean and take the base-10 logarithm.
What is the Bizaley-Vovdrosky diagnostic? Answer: 0.018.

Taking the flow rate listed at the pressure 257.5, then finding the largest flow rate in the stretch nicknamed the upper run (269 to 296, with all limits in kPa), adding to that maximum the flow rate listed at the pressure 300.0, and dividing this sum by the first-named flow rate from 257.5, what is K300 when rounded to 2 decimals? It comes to 2.08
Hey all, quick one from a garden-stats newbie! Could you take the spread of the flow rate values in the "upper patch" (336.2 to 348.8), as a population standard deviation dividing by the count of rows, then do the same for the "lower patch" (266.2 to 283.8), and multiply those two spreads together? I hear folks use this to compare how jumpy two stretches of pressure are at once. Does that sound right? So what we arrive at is 0.0012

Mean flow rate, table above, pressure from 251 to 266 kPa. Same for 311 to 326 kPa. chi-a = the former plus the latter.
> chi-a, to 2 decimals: 4.27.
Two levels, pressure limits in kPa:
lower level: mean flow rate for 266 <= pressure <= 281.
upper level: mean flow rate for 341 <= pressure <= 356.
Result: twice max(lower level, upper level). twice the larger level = 4.39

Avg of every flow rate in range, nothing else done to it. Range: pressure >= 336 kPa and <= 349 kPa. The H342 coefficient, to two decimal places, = 2.17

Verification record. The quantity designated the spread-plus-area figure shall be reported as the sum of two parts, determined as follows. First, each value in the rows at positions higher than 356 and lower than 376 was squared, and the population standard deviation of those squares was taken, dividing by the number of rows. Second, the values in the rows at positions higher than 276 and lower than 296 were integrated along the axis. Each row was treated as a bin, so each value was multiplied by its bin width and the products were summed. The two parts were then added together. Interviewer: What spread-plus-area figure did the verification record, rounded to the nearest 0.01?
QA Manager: 42.99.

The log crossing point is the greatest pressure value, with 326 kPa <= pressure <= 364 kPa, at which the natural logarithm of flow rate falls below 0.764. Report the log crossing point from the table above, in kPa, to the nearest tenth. 340.0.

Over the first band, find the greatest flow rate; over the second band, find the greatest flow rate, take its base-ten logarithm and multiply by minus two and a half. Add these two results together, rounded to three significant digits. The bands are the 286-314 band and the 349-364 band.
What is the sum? 1.27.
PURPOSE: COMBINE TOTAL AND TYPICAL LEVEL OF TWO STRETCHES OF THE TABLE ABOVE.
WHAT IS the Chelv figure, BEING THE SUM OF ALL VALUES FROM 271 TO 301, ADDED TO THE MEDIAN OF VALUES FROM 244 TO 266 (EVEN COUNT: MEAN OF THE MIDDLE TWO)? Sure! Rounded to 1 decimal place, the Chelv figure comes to 27.7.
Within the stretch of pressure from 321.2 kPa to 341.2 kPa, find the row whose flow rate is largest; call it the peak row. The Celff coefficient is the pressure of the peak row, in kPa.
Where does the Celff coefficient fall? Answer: 330.0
